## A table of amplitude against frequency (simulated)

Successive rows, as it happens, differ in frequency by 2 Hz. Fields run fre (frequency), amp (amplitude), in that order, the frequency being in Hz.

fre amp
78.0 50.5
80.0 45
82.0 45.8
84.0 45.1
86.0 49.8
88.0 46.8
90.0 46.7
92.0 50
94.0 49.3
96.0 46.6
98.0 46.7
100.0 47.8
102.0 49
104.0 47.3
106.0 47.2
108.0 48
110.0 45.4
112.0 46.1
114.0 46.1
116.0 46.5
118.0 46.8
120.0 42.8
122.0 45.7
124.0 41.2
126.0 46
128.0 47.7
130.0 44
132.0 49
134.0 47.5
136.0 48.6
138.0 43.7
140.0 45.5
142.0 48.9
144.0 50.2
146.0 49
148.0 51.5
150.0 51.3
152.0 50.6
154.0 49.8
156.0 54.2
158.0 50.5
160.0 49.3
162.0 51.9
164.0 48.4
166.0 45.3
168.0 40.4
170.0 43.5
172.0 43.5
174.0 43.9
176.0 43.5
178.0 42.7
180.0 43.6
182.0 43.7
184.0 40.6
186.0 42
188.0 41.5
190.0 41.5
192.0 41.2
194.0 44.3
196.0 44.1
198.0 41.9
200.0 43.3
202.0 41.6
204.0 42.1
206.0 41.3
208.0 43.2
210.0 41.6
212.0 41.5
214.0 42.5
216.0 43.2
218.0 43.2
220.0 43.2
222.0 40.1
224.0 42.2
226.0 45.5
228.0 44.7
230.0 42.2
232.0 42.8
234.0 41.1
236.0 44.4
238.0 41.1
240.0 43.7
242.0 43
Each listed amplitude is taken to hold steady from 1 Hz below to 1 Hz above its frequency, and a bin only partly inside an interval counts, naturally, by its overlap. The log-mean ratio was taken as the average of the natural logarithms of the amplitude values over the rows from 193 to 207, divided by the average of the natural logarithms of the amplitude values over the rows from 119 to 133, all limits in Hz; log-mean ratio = 0.99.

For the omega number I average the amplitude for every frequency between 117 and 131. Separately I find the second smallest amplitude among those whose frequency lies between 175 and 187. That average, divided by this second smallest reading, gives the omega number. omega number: 1.07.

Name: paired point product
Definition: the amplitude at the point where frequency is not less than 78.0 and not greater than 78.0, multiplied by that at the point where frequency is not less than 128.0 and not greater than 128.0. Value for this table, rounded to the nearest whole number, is 2409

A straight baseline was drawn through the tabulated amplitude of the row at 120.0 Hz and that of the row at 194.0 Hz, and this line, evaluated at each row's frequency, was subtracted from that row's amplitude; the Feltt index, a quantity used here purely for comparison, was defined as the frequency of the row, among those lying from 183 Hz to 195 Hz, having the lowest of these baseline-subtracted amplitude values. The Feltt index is 184.0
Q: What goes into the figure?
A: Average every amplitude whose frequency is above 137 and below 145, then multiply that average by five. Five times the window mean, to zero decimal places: 235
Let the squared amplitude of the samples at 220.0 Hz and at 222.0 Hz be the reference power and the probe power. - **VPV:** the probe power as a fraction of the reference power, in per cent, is 86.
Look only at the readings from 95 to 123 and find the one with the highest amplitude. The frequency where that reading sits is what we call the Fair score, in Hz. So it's 102.0 Hz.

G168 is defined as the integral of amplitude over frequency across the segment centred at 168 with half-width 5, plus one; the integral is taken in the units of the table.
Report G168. 443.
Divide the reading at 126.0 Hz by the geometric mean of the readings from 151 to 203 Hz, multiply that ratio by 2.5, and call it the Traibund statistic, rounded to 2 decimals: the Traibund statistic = 2.57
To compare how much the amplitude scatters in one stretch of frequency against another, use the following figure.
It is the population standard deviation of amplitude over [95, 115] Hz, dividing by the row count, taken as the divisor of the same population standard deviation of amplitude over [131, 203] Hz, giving 3.8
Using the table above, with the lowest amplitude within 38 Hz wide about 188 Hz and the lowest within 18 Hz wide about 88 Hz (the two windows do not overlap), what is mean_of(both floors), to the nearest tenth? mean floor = 42.8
